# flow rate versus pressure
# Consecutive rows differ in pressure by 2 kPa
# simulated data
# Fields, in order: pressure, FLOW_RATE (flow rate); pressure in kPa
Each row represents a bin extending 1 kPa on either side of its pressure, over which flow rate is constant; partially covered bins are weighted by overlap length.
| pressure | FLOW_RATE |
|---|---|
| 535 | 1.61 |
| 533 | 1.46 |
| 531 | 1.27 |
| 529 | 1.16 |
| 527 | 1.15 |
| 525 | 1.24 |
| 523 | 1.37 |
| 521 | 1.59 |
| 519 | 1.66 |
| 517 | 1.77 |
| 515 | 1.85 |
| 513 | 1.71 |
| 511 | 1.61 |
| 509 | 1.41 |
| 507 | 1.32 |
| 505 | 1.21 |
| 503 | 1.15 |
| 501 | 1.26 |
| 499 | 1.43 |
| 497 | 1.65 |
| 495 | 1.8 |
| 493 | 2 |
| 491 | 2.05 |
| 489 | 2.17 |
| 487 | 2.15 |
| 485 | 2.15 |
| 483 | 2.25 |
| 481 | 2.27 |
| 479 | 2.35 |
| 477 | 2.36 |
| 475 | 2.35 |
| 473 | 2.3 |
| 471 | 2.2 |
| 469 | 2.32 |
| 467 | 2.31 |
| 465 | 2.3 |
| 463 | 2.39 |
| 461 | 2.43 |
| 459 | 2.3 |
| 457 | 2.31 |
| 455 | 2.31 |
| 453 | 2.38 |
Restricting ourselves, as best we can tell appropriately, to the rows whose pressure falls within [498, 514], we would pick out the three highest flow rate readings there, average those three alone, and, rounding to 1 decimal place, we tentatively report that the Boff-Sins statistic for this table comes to 1.6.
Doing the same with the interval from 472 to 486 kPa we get 2.4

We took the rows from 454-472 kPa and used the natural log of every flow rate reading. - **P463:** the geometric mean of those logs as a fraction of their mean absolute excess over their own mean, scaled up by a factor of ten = 482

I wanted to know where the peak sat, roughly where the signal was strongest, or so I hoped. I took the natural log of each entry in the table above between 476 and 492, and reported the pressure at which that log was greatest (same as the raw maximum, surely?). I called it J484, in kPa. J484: 477 kPa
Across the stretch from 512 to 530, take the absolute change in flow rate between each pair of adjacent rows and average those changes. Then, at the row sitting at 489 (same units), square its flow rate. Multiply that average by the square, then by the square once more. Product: 2.4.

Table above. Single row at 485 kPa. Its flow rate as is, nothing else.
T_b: 2.15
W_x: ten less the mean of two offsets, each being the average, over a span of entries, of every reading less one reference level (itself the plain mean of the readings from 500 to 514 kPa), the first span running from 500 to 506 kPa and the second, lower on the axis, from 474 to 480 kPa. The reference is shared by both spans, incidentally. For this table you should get 9.60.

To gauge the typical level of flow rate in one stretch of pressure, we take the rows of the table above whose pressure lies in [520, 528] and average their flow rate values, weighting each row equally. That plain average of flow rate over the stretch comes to 1.34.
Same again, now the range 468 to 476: 2.29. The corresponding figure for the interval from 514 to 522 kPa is 1.72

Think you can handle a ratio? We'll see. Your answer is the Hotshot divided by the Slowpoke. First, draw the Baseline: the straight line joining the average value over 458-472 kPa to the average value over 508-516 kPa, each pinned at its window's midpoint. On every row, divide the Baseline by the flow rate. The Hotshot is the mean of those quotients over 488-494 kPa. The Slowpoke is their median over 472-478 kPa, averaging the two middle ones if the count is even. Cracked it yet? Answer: 1.0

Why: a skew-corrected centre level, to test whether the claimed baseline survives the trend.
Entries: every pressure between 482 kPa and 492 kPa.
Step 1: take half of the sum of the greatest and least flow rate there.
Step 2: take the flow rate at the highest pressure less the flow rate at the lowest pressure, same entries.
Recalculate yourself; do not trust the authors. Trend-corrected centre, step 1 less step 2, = 2.35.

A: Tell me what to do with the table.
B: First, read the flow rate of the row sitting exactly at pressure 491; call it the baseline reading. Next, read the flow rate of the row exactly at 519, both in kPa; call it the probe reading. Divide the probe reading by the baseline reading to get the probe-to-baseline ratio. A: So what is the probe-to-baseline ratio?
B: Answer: 0.81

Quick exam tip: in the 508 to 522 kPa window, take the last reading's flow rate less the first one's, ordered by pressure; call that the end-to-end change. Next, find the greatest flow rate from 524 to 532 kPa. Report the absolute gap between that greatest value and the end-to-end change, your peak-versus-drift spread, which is 1.1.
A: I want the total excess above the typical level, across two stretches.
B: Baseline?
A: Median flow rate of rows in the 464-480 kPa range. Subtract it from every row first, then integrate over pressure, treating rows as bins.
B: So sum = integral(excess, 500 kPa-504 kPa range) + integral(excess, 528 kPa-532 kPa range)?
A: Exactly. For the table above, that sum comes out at -8.8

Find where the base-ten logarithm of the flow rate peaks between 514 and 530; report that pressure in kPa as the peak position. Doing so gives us 515 kPa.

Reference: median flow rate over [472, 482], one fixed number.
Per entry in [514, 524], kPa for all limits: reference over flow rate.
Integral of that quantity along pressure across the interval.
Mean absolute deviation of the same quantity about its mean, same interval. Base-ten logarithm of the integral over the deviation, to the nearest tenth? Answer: 2.1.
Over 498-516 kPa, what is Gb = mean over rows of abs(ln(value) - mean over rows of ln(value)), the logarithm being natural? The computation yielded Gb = 0.13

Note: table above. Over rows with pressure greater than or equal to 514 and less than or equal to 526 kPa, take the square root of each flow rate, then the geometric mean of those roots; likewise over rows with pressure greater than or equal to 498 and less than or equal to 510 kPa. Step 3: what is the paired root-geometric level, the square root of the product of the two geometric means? 1.193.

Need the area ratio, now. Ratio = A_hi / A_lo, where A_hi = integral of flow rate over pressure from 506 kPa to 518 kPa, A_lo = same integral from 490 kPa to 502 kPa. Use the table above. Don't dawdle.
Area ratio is 0.95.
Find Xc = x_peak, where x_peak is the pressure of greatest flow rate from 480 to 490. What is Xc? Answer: 481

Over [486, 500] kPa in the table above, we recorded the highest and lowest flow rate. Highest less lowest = 0.7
